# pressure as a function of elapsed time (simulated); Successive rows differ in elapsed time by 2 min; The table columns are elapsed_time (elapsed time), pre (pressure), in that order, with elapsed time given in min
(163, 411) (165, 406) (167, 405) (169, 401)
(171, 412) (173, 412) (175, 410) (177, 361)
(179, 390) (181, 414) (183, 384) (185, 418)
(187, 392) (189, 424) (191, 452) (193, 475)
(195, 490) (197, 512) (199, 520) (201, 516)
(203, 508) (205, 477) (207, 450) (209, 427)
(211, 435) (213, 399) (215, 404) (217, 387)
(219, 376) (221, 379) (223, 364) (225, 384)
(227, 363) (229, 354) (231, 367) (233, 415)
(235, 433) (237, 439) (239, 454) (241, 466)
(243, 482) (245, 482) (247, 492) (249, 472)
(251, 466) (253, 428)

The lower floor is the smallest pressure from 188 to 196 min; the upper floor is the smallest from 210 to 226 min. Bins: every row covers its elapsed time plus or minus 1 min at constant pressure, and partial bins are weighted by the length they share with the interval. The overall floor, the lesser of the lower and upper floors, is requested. 364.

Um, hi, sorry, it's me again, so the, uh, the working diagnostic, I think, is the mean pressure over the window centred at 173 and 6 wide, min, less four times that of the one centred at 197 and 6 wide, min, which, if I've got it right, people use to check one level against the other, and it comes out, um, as -1618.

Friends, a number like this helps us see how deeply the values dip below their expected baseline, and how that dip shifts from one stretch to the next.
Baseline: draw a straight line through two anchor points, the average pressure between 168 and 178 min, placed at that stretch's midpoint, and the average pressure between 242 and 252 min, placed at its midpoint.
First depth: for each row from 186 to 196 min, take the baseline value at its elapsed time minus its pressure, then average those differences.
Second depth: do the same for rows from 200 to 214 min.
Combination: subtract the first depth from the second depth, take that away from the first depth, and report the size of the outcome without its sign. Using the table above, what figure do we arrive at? 33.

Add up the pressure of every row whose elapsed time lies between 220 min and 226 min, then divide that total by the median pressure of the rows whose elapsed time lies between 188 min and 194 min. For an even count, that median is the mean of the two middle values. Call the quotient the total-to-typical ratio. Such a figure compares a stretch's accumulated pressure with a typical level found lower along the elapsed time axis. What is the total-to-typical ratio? 2.5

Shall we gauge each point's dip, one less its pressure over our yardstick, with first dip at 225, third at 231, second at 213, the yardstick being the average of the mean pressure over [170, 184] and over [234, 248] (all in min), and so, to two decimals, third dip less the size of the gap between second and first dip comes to 0.11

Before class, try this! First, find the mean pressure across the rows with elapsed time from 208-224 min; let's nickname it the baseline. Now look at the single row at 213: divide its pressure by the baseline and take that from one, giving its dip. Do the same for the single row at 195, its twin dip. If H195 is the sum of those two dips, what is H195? -0.24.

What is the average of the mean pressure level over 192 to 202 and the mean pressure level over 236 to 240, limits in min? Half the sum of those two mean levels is 475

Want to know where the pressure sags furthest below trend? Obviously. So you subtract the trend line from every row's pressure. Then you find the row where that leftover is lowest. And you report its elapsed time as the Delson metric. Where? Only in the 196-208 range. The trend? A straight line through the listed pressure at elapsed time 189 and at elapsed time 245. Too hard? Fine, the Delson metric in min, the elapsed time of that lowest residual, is 207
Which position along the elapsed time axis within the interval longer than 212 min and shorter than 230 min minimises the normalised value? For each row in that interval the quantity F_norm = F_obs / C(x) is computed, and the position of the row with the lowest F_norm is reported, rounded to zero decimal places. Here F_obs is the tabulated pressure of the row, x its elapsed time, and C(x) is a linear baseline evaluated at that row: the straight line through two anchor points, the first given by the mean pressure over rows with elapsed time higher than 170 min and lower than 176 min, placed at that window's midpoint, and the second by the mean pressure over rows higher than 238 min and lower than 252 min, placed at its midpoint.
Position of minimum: 229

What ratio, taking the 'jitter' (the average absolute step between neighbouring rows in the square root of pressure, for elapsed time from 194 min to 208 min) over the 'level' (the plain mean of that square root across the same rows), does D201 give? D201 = 0.017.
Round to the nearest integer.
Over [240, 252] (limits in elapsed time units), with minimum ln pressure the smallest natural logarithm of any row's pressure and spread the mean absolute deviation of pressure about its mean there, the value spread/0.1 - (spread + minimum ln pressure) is 72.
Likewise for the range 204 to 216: 192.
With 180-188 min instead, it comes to 120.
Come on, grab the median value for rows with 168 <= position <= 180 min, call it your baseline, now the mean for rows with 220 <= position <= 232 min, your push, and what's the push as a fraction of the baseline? 0.91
